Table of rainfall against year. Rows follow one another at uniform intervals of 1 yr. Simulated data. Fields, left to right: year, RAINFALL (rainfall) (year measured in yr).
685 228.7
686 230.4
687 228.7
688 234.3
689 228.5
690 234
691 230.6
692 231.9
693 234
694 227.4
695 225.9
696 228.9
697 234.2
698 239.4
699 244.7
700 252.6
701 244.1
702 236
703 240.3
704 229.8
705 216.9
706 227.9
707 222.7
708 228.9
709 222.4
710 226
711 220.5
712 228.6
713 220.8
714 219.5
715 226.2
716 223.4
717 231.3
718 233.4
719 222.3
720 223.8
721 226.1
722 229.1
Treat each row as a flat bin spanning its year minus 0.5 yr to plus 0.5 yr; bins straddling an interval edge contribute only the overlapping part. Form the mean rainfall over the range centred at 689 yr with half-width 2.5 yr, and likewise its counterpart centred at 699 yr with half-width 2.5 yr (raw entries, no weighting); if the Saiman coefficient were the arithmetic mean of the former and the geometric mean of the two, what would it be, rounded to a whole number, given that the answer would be 234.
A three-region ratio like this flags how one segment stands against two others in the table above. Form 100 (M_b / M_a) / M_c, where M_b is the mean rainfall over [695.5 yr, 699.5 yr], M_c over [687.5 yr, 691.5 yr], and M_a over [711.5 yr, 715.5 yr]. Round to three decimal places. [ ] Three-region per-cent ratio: 0.456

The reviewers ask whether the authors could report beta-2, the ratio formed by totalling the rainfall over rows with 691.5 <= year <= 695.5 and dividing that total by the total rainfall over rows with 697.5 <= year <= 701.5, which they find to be 0.94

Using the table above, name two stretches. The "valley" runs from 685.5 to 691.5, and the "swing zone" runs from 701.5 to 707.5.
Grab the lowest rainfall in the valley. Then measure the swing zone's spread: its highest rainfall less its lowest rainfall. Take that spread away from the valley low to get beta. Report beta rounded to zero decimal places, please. 205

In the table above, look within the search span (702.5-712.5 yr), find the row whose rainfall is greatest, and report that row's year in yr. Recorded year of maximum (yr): 703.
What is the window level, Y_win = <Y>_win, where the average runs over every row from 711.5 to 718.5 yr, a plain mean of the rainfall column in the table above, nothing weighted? 226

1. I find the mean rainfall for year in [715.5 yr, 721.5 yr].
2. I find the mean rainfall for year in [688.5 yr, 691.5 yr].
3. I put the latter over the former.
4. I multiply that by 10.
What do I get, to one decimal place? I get 10.2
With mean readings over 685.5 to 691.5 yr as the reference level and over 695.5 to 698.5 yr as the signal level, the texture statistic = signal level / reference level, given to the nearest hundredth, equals 1.01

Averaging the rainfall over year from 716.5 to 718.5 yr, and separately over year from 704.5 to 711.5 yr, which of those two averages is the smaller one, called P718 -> 224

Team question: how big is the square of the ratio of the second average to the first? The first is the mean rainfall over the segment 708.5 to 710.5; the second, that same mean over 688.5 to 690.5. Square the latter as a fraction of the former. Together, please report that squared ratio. 1.06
